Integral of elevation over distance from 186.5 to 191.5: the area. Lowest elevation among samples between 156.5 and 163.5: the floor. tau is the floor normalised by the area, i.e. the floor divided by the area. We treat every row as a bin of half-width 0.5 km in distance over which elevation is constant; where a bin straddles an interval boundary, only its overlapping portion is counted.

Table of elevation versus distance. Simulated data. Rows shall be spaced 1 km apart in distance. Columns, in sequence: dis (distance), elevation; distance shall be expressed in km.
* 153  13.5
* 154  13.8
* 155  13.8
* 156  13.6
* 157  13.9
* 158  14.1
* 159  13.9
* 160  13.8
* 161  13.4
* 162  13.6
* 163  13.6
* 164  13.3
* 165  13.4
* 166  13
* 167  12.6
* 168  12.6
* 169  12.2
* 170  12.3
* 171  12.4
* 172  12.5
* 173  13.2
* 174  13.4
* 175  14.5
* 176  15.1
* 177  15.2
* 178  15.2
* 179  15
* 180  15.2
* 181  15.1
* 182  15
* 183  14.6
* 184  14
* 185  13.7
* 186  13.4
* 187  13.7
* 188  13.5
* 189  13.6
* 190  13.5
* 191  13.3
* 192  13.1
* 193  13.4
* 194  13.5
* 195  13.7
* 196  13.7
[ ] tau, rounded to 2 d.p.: 0.20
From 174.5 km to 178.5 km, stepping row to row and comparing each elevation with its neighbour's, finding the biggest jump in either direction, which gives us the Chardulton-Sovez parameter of 0.60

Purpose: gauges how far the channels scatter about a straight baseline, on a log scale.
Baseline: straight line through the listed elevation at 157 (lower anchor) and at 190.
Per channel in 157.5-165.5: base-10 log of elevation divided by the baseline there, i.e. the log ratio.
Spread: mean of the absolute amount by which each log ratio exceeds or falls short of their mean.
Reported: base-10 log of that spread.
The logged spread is -2.20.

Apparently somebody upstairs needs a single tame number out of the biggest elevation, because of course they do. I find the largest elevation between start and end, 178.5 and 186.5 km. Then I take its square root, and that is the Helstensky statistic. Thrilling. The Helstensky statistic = 3.90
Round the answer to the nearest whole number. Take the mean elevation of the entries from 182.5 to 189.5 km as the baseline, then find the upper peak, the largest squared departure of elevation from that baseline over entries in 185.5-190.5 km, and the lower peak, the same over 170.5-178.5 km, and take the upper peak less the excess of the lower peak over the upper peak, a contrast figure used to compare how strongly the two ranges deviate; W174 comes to -2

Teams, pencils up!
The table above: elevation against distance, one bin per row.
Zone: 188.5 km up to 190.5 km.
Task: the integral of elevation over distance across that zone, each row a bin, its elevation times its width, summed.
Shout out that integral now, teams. 27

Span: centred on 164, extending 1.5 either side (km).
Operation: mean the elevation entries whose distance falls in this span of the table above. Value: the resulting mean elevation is 13.4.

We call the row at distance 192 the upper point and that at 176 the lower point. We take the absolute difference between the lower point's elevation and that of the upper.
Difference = 2.00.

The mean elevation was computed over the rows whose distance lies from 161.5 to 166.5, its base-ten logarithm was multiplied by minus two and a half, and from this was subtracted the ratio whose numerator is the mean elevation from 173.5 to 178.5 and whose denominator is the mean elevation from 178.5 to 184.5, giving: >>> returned -3.81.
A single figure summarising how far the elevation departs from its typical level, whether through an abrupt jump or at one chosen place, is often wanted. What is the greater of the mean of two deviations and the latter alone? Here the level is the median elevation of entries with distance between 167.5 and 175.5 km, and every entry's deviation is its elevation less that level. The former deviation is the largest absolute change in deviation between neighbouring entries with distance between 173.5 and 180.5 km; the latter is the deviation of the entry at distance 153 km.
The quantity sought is 1.0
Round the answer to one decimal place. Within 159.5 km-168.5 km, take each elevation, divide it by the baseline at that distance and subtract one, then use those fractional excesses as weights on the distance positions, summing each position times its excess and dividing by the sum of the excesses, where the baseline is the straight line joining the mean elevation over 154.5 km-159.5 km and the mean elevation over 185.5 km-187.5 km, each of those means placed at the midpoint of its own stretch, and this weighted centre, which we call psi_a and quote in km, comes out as 165.7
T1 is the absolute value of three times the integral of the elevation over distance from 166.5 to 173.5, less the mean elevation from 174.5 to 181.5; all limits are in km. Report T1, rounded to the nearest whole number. 248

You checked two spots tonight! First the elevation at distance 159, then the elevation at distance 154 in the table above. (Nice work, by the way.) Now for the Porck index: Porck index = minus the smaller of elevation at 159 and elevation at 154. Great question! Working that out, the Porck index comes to -13.8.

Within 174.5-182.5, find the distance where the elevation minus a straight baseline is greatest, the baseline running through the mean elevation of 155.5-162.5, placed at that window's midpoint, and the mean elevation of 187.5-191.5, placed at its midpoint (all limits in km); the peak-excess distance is 180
